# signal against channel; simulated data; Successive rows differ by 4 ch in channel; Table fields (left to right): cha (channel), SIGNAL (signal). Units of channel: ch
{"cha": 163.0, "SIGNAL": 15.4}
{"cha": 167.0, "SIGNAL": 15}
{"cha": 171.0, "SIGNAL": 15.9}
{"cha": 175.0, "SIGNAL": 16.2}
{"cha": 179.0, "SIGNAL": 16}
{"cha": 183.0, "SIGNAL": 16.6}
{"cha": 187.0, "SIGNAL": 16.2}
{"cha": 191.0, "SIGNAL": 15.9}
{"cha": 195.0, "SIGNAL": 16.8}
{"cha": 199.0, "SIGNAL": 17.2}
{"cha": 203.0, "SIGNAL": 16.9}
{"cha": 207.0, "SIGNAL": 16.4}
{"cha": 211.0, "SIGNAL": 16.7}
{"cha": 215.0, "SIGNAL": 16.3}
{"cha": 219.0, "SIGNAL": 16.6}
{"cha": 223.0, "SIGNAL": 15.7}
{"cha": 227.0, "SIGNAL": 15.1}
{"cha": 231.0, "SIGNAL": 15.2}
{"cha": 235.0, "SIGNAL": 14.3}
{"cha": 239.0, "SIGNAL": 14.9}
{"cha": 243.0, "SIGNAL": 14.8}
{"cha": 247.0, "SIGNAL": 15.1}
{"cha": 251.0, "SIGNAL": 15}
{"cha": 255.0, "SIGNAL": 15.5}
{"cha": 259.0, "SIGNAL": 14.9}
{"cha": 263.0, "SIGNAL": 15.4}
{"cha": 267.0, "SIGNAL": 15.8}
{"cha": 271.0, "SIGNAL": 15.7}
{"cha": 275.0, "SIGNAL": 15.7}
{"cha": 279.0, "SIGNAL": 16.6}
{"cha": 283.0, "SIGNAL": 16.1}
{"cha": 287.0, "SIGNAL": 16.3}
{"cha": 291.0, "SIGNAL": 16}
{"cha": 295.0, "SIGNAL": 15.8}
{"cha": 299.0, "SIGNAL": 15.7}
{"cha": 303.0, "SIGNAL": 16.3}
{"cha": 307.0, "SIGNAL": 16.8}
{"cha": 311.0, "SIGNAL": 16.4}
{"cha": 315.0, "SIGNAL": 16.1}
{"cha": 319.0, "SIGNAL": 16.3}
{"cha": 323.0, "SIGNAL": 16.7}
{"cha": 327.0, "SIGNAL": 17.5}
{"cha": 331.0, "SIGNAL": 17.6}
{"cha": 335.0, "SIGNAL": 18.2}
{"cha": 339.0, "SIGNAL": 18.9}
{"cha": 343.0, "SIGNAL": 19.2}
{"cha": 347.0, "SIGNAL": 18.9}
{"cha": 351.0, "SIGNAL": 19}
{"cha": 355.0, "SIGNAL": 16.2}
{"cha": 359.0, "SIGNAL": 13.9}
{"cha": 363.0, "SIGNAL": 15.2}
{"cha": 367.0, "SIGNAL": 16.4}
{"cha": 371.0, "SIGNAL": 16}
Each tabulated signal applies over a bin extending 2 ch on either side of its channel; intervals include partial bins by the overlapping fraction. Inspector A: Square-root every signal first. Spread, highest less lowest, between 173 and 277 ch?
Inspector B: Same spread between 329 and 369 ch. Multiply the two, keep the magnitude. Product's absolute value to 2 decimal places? 0.24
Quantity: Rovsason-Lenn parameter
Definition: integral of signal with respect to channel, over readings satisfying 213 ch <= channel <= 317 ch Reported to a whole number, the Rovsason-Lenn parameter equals 1632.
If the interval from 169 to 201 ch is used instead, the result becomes 523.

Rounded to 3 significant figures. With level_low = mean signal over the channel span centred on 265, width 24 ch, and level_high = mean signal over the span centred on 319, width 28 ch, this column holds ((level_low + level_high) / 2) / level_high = 0.962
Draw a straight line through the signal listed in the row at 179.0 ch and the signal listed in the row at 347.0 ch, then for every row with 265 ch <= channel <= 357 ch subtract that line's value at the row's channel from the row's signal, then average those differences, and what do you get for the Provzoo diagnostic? -1.42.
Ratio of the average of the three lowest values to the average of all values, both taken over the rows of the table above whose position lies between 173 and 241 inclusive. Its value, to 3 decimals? 0.920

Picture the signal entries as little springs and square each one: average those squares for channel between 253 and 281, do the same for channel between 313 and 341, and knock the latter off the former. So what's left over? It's -56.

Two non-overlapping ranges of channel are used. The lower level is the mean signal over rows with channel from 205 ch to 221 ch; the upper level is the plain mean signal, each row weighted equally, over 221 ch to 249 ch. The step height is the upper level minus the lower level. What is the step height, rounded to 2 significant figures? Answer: -1.5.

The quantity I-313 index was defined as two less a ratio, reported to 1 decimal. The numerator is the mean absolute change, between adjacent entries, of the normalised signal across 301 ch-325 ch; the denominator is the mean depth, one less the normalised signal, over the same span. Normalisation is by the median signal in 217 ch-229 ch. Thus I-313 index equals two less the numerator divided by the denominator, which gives 2.5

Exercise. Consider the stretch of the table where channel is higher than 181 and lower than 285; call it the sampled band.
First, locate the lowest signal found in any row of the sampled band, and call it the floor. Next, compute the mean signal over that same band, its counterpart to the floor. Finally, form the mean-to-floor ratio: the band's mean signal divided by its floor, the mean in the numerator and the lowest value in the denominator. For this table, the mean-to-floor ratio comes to 1.107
